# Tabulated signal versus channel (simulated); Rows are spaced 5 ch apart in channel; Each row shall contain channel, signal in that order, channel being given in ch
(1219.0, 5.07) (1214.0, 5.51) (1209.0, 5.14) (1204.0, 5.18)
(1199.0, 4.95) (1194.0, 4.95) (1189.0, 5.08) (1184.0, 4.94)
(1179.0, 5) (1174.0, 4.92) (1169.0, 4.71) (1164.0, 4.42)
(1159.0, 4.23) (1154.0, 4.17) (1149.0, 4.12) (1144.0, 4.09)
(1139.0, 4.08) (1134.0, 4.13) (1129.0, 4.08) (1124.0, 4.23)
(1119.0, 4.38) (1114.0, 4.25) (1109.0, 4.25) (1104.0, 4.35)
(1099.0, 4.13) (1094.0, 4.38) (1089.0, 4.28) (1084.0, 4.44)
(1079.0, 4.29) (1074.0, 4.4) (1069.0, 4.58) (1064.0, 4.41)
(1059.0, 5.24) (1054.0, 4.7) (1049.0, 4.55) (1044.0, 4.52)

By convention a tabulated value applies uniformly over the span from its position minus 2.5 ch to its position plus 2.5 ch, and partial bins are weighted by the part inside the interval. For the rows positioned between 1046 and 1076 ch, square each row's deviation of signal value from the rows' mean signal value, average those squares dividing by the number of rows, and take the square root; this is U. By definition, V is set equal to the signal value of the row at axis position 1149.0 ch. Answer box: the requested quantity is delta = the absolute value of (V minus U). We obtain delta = 3.84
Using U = 0.284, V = 4.12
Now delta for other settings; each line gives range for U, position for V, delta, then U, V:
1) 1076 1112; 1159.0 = 4.14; 0.093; 4.23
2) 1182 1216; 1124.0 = 4.04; 0.188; 4.23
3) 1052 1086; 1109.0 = 3.95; 0.296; 4.25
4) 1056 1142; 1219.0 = 4.81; 0.260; 5.07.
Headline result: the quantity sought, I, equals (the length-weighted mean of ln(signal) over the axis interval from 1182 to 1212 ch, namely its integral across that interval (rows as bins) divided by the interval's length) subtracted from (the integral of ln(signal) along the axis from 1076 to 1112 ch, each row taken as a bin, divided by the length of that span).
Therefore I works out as -0.16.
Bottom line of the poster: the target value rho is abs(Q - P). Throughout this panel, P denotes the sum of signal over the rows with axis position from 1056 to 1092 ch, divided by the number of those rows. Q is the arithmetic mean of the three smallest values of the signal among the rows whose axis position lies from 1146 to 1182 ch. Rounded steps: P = 4.5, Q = 4.17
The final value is 0.3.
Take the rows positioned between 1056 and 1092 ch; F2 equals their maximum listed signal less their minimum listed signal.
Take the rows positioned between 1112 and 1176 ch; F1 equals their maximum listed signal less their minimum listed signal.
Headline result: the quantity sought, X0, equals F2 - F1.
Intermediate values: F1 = 0.84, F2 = 0.96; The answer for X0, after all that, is 0.12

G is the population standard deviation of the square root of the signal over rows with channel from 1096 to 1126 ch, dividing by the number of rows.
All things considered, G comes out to 0.0199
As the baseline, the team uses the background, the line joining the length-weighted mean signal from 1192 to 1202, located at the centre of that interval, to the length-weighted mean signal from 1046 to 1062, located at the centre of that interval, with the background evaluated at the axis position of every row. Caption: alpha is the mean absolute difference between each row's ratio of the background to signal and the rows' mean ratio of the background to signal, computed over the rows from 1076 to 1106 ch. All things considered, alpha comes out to 0.020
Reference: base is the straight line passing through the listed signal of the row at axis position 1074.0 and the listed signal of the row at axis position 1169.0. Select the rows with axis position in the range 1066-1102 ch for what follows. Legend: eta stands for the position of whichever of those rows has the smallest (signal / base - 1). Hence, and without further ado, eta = 1099.0 ch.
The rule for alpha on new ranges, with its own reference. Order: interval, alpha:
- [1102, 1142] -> 0.028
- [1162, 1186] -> 0.040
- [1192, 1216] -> 0.028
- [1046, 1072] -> 0.046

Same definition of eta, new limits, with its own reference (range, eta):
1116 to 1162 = 1144.0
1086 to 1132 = 1129.0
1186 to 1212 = 1199.0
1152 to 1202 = 1154.0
